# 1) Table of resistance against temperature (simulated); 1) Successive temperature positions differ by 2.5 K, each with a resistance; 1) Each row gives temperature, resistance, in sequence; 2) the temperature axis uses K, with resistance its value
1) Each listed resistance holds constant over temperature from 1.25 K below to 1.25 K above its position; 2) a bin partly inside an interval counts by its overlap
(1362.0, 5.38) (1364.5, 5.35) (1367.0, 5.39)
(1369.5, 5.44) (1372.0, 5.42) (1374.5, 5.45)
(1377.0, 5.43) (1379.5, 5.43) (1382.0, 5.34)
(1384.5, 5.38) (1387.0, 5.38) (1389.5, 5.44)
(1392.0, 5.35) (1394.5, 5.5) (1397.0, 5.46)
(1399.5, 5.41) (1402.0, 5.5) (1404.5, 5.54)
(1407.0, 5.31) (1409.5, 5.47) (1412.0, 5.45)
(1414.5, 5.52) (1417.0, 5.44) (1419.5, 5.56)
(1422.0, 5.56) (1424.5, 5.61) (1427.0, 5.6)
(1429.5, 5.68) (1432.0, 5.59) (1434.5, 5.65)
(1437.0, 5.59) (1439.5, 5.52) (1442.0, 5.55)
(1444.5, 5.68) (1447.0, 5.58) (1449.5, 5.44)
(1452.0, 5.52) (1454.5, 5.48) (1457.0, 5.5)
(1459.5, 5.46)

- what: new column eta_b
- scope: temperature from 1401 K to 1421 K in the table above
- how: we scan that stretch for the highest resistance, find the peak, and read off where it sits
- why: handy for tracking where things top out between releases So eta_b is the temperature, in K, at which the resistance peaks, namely 1419.5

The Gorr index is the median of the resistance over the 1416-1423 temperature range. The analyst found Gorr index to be 5.56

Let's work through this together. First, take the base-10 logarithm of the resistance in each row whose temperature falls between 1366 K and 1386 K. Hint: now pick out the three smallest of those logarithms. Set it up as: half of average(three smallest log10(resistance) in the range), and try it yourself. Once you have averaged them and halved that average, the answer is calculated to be 0.3650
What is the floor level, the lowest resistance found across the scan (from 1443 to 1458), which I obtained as 5.44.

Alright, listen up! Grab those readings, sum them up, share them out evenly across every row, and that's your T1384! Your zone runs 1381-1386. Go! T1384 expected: 5.36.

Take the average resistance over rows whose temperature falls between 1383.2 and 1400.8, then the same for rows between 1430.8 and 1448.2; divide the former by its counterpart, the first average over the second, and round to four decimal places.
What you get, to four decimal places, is 0.9683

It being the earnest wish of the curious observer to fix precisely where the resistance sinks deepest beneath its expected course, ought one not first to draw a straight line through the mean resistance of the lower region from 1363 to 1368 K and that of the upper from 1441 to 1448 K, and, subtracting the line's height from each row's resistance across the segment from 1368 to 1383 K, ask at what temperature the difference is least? 1382.0 K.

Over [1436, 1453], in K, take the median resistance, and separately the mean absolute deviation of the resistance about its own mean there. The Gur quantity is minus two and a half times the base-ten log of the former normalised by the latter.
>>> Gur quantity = -5.0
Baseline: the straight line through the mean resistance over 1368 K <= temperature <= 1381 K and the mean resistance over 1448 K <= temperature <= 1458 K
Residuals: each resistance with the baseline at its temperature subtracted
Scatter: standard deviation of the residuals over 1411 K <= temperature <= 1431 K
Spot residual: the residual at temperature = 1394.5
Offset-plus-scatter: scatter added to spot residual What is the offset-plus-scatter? 0.13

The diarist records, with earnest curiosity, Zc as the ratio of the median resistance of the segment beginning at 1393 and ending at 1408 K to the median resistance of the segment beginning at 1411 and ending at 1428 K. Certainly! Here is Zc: 0.99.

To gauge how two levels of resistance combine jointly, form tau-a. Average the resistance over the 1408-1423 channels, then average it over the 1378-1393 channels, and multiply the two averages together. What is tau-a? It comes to 29.6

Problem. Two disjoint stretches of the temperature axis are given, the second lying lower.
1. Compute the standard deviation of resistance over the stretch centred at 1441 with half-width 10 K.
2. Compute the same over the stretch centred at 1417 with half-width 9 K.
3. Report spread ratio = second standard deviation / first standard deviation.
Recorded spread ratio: 0.86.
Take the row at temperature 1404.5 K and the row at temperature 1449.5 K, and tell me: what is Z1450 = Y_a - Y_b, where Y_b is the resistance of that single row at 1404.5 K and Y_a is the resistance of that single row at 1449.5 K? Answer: -0.10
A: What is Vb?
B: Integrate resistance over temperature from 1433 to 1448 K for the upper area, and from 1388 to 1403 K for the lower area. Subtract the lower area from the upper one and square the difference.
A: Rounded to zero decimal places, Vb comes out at 5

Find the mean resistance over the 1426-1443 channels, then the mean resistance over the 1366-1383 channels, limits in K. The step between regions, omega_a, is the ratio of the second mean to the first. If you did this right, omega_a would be 0.967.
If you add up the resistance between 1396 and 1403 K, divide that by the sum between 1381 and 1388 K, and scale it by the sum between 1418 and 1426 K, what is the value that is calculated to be 17.0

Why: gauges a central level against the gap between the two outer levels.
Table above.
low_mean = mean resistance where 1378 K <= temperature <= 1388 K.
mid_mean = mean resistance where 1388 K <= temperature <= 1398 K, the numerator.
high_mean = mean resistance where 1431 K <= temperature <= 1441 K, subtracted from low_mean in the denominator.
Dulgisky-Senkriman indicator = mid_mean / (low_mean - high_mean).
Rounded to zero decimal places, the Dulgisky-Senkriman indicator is -27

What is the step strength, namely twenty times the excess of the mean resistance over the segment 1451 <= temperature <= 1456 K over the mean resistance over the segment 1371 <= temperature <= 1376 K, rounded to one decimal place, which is 1.3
